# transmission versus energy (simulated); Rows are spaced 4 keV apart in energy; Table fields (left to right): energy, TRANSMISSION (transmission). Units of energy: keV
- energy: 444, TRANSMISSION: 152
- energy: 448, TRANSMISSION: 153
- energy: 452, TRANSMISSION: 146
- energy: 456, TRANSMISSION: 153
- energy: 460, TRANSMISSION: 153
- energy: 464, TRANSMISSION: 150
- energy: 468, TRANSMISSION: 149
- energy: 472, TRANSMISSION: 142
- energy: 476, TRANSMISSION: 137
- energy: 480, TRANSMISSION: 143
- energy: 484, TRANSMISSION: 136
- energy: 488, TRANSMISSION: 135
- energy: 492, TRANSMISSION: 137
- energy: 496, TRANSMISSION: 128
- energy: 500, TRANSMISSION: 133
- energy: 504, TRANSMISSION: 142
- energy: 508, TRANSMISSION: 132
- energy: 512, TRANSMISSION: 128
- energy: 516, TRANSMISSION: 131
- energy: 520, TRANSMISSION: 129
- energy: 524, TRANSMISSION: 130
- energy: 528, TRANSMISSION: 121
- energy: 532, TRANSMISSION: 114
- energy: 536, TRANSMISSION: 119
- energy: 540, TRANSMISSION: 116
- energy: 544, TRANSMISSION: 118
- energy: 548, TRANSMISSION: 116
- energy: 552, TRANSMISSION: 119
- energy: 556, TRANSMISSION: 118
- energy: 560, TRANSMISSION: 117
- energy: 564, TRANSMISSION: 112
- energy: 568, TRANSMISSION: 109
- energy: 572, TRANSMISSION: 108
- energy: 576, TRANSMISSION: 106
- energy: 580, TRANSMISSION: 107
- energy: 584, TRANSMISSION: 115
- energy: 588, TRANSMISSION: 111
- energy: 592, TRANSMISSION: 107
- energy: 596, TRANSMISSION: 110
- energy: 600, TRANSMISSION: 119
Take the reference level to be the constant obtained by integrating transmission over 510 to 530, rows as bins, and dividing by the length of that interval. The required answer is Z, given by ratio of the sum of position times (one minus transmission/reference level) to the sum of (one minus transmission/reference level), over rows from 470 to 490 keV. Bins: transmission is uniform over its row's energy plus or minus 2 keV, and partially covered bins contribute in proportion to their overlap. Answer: 478.9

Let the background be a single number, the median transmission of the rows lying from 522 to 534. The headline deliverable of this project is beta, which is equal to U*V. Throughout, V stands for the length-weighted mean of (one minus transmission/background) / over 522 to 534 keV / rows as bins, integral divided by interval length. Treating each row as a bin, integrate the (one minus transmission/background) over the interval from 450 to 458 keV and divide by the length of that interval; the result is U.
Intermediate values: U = -0.236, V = -0.01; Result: 0.0013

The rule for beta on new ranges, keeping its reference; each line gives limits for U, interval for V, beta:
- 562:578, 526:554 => 0.0029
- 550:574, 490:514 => -0.0060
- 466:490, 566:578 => -0.0176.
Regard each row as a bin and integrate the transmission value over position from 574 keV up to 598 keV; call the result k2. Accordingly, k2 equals 2624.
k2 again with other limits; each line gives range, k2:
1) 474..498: 3264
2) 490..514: 3200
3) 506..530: 3084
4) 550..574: 2732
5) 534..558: 2824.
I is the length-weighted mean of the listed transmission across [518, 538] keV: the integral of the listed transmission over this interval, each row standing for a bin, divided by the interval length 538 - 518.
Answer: 123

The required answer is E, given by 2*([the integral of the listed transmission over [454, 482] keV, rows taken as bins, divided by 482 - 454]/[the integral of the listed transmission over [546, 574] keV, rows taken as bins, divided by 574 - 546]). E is 2.6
